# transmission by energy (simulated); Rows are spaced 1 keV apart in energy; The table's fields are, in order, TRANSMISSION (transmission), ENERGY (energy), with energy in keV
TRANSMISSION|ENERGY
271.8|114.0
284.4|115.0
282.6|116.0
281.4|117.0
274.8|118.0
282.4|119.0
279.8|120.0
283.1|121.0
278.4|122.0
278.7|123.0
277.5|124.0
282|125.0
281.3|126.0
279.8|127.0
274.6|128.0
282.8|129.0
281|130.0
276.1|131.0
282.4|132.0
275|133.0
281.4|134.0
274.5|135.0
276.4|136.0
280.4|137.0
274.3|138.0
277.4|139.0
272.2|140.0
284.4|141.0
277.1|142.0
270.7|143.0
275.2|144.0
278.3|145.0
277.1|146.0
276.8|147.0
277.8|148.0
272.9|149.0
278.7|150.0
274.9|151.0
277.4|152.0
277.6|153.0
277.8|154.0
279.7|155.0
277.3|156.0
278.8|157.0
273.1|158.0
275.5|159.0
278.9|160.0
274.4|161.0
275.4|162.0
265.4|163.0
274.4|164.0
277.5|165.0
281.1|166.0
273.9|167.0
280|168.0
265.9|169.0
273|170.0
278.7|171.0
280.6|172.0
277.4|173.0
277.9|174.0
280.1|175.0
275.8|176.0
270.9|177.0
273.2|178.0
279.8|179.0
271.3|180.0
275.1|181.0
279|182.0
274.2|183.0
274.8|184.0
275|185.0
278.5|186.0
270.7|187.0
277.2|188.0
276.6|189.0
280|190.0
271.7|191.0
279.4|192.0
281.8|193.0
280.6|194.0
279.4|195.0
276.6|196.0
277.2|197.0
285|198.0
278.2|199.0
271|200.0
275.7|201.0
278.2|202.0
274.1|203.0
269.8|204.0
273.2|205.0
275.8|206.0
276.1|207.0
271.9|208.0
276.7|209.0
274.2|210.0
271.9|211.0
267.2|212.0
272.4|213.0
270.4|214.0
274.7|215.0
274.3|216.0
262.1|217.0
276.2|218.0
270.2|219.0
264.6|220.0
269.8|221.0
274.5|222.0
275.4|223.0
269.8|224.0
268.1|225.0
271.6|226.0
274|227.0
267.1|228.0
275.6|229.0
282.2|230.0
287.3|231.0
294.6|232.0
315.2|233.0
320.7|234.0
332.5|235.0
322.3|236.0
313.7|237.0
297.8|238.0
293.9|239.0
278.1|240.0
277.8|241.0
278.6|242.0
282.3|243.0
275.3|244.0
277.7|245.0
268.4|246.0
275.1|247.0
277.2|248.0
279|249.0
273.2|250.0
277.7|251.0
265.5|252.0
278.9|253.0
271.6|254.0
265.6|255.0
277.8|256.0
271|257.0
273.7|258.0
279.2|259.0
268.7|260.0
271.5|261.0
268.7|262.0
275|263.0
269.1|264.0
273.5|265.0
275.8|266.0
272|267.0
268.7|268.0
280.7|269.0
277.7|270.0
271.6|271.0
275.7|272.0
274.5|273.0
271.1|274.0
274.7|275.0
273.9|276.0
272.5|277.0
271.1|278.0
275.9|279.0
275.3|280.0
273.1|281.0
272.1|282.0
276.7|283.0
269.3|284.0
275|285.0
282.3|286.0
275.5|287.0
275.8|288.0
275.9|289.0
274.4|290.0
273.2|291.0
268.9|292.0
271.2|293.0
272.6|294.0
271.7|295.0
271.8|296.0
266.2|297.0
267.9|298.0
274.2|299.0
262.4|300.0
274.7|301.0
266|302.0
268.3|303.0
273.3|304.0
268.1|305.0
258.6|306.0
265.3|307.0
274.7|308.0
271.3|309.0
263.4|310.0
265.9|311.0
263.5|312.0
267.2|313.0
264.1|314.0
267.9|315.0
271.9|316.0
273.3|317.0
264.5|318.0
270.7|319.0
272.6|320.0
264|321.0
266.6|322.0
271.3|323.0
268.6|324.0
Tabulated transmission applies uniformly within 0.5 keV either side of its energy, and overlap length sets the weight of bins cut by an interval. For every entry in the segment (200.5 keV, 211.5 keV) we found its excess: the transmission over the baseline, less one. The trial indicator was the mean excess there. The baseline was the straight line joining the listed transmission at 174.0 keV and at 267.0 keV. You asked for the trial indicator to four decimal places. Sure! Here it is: -0.0056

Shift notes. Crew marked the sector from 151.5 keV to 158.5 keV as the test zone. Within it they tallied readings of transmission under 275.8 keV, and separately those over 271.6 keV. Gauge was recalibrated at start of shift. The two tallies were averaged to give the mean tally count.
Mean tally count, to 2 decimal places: 4.00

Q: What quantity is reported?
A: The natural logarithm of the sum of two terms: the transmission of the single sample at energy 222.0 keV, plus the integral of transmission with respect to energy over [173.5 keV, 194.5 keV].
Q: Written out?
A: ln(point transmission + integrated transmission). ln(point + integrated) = 8.71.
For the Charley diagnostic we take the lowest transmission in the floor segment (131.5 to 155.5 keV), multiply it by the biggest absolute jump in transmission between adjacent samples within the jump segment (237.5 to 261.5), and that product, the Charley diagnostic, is 4277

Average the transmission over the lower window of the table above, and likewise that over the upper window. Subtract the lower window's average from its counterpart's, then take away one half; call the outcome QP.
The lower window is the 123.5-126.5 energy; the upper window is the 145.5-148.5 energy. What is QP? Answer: -4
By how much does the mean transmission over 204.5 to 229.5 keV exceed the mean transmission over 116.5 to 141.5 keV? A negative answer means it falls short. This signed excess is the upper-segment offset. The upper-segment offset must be -7.0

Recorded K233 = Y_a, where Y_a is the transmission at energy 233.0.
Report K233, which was 315.2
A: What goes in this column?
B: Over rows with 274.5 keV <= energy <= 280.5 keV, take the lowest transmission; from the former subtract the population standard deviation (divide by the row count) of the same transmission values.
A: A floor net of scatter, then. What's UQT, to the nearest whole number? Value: 269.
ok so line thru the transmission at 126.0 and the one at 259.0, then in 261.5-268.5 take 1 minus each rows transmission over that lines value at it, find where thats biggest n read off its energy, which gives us 262.0 keV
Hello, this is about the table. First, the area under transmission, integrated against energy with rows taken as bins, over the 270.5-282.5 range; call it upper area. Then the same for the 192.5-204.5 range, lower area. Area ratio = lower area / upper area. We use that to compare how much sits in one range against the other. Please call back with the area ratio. 1.014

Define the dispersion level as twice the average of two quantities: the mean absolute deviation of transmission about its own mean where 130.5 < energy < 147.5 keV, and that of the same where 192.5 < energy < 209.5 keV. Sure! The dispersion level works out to 5.5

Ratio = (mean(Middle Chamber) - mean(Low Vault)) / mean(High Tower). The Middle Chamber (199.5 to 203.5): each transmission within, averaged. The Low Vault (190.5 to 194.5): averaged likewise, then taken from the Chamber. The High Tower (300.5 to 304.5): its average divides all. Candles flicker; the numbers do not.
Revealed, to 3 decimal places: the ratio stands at -0.013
